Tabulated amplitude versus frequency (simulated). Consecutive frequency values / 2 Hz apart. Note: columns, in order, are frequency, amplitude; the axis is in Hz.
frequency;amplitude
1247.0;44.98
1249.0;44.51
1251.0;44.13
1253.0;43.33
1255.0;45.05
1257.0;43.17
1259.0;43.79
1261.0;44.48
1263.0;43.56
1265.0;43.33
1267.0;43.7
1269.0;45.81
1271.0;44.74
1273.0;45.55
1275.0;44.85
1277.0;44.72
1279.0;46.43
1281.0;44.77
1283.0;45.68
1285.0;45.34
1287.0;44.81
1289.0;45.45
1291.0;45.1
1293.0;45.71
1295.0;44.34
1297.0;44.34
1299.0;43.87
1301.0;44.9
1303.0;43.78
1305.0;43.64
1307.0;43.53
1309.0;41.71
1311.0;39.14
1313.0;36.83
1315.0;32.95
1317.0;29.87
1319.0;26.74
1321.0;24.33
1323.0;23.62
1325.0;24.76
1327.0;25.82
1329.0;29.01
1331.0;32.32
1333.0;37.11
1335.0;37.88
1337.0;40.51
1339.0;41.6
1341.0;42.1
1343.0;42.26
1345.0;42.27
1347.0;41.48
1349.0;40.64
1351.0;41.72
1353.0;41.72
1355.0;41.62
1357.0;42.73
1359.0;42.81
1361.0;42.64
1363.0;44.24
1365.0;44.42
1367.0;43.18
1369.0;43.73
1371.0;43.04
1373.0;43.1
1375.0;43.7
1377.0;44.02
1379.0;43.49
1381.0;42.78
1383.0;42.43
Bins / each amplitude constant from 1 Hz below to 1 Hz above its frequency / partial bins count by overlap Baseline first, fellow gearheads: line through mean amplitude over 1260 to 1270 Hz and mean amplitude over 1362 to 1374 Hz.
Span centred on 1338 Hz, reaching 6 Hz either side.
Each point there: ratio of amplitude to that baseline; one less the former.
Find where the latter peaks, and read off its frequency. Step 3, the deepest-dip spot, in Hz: 1333.0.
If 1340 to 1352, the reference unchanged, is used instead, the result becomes 1349.0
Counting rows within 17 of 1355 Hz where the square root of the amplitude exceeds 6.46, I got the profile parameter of 11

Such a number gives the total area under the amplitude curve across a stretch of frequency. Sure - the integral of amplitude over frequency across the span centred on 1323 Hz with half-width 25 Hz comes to 1824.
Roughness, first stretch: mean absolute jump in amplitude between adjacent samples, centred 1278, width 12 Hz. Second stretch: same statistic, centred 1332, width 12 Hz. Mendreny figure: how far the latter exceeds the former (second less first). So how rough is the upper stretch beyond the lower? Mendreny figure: 1.9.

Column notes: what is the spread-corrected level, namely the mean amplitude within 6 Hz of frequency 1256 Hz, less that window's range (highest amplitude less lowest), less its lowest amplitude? -1.1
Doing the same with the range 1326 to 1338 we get -6.7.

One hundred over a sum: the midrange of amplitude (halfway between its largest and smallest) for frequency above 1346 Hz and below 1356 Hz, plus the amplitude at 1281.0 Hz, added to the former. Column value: 1.16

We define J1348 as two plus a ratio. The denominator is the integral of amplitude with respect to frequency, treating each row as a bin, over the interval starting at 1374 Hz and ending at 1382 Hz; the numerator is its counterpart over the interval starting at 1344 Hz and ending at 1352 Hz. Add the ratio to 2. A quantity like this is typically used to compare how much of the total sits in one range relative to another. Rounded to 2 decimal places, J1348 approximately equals 2.95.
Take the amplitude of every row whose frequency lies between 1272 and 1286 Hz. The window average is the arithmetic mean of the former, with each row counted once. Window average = 45.3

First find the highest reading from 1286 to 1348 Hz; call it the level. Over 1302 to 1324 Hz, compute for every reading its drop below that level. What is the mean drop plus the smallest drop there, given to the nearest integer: 13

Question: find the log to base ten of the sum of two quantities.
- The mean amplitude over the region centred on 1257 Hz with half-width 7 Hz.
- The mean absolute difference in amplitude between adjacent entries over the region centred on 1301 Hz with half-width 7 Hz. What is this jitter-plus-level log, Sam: 1.65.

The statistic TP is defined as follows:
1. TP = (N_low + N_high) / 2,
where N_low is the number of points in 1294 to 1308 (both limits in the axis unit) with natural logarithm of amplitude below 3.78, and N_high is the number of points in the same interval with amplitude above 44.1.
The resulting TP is 3.0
